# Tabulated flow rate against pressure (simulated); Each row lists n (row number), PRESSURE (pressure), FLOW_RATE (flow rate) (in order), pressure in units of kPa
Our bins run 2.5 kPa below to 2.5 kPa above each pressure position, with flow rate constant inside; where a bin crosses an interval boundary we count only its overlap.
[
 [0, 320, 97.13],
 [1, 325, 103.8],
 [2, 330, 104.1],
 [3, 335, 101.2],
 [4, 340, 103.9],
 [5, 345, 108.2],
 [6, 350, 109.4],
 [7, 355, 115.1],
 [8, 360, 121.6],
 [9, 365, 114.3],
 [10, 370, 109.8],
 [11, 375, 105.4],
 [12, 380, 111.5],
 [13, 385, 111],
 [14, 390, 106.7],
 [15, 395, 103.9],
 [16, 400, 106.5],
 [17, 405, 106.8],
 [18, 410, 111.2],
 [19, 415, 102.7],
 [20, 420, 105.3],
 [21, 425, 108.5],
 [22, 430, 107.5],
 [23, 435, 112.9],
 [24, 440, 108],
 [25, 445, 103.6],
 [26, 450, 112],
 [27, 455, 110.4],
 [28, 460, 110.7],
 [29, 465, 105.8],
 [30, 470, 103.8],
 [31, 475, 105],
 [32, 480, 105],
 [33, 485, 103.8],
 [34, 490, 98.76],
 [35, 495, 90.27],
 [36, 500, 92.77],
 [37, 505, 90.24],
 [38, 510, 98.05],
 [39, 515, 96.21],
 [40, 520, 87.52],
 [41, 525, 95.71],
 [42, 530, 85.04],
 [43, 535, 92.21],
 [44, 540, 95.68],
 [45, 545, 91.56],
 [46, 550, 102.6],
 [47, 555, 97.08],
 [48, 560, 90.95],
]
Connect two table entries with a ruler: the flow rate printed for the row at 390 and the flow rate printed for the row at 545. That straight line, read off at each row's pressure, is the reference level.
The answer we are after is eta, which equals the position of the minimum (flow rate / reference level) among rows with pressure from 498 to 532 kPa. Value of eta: 530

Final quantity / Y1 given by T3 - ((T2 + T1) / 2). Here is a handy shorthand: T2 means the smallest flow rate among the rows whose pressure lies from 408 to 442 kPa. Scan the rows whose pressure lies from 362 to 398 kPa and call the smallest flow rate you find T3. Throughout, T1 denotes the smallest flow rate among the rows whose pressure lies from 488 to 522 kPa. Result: 8.8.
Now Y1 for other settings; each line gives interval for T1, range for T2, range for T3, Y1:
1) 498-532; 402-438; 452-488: 9.9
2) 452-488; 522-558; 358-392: 11.0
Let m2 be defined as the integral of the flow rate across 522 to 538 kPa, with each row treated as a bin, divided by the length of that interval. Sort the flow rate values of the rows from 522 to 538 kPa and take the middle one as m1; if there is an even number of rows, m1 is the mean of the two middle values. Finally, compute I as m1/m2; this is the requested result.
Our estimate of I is 1.013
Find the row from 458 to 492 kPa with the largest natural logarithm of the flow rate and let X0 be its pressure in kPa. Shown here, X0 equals 460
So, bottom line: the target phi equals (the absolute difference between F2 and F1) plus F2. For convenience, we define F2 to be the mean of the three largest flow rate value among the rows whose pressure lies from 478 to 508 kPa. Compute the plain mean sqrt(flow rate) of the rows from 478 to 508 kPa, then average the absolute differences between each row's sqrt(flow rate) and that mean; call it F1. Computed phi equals 205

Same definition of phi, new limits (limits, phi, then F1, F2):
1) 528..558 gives 197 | 0.23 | 98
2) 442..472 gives 222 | 0.16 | 111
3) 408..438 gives 222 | 0.14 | 111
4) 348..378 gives 234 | 0.21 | 117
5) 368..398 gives 221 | 0.13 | 111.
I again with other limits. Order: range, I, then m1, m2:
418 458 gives 0.997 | 108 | 109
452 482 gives 0.986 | 105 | 107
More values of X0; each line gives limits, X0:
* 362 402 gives 365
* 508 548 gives 510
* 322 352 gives 350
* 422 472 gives 435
